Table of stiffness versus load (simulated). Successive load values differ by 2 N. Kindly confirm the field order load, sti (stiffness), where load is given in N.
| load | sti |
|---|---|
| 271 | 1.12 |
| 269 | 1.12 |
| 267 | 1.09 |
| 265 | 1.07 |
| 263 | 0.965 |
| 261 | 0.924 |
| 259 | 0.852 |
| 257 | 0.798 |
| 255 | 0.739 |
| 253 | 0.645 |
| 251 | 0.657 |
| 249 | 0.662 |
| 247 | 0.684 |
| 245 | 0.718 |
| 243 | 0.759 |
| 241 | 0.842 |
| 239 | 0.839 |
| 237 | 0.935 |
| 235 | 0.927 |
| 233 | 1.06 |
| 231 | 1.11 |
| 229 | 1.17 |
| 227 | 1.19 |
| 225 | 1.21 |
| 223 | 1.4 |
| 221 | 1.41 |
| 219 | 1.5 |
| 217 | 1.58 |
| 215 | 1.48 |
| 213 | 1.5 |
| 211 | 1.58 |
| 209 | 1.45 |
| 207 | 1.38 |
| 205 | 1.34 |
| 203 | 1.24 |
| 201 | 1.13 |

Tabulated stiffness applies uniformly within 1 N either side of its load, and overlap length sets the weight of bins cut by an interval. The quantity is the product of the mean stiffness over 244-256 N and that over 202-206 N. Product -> 0.88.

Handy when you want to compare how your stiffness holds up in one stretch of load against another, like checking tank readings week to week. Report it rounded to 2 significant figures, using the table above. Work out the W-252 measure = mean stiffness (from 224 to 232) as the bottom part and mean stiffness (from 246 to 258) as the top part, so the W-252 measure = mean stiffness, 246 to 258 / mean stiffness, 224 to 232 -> 0.60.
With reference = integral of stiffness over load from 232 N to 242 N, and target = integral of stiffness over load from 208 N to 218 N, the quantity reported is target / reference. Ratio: 1.6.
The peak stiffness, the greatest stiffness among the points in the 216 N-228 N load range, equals 1.58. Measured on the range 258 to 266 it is 1.07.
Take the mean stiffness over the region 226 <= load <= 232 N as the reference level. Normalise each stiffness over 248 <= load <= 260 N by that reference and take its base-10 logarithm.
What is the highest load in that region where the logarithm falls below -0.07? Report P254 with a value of 259 N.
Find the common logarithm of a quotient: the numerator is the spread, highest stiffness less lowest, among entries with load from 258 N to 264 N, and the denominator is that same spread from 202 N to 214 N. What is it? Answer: -0.5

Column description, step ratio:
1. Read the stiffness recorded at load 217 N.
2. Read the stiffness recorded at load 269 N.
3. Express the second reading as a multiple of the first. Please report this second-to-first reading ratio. 0.71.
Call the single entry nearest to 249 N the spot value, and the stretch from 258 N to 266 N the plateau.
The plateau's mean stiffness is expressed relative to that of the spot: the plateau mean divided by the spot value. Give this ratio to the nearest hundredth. 1.44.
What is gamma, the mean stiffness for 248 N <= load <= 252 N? 0.66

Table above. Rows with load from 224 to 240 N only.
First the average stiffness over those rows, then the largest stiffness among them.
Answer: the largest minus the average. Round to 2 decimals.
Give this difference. 0.15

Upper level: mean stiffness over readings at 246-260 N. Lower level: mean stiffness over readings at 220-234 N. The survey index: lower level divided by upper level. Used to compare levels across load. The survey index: 1.70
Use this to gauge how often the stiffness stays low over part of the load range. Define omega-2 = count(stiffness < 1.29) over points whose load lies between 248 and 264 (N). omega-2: 8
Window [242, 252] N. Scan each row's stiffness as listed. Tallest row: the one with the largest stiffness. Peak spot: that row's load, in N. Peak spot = 243 N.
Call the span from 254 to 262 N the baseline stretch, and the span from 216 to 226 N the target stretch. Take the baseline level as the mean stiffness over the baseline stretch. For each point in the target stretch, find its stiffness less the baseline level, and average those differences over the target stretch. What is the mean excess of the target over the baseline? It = 0.59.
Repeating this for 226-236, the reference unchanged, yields 0.26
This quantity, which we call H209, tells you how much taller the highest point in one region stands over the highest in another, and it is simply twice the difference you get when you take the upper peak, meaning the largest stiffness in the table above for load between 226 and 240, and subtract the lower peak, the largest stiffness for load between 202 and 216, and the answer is -0.8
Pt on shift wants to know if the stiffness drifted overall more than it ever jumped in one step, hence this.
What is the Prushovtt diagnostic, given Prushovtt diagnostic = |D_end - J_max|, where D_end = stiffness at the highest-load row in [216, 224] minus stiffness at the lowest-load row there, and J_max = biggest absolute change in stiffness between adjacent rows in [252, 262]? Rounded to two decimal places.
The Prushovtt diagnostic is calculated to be 0.27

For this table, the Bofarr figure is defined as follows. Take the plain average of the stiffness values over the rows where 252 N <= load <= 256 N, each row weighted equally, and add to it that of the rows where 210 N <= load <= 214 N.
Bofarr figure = 2.23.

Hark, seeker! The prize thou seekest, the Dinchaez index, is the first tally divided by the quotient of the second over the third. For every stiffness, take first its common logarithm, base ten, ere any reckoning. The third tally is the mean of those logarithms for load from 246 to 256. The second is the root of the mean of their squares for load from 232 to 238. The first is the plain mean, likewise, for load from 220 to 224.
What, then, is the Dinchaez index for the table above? -0.86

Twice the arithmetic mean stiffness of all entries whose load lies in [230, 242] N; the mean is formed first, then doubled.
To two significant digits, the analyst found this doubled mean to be 1.9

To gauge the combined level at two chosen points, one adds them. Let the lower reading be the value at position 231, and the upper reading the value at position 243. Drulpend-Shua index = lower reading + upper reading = 1.869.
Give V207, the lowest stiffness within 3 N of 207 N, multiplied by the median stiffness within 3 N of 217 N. 2.0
